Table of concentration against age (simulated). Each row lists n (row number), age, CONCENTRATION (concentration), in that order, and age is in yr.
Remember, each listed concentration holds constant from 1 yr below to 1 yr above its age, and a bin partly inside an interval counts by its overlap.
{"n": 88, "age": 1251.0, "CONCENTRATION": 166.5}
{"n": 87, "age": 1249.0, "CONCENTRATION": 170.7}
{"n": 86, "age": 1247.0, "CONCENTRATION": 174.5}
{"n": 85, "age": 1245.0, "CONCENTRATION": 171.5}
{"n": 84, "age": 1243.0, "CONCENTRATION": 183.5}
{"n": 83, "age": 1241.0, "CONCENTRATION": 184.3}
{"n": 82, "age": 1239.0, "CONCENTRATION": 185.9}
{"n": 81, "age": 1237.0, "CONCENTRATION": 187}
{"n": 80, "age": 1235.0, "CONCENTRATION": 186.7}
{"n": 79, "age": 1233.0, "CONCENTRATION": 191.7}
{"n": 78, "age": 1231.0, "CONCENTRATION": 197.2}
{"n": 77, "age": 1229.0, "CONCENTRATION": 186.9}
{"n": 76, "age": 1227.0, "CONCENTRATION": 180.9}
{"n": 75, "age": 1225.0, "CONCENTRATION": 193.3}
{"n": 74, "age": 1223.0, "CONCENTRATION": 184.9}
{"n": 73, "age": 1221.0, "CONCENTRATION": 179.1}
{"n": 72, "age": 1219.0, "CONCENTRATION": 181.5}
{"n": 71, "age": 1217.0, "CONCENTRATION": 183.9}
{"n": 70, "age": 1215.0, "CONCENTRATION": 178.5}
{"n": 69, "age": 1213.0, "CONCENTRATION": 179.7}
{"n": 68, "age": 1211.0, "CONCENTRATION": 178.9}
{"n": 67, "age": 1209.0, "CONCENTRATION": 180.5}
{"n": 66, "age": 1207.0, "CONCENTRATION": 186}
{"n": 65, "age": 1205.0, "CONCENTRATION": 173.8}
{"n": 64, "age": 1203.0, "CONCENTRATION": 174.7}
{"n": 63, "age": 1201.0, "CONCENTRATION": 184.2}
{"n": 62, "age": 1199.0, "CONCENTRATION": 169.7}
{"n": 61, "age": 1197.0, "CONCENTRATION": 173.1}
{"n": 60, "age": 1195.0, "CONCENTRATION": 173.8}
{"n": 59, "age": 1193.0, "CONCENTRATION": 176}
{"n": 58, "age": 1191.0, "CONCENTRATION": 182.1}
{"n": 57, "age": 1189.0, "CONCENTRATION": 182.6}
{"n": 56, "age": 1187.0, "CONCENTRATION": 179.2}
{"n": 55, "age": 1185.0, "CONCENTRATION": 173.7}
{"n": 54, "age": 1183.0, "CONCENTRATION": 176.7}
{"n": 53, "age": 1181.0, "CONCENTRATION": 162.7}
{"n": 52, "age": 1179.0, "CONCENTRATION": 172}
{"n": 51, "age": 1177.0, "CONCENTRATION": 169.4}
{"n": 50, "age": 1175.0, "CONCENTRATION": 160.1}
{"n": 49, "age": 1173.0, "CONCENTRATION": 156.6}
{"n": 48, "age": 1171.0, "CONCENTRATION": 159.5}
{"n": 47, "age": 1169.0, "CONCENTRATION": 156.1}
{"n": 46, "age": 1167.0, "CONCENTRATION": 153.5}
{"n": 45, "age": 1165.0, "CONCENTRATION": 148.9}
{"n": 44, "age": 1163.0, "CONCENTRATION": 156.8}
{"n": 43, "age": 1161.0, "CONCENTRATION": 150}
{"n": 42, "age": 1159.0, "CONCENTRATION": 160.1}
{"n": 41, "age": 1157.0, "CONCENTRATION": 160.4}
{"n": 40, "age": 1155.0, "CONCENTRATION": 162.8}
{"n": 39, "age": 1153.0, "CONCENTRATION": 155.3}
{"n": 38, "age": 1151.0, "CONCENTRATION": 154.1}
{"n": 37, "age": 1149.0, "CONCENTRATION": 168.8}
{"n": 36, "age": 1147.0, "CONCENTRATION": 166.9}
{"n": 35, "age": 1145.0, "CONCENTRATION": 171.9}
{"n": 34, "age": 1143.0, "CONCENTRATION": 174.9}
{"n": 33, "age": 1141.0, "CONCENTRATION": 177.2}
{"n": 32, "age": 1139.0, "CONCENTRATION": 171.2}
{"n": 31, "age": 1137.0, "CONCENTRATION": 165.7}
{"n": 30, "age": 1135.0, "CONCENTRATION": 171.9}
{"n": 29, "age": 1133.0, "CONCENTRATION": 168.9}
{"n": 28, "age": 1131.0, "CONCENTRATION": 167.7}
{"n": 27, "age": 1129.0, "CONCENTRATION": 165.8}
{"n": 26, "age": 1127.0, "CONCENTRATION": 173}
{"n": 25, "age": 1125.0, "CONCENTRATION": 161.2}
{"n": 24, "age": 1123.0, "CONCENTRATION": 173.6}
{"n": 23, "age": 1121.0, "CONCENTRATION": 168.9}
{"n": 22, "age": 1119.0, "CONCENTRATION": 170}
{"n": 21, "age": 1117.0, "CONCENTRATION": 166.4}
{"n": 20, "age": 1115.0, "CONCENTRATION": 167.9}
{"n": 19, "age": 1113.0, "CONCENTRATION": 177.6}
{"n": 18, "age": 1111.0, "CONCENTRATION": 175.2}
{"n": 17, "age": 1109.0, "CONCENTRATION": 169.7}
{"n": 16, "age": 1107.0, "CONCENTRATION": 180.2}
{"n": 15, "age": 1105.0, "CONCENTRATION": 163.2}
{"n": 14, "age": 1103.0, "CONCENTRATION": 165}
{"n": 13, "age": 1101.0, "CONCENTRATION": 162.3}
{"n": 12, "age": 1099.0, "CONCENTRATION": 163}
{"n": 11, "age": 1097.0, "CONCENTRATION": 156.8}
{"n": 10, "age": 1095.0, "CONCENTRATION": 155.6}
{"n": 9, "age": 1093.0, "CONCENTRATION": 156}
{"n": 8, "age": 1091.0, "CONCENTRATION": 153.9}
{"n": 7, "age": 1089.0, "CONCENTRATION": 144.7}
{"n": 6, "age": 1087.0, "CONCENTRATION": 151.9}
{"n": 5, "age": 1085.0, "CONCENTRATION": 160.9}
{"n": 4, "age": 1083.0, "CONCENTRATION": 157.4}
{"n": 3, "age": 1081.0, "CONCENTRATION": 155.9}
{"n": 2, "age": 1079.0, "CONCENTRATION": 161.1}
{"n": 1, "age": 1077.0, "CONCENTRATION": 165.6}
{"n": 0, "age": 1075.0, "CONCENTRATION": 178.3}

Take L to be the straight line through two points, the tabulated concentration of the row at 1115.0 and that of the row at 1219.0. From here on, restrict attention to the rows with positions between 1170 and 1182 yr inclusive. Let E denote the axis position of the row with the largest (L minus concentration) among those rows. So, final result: 1173.0 yr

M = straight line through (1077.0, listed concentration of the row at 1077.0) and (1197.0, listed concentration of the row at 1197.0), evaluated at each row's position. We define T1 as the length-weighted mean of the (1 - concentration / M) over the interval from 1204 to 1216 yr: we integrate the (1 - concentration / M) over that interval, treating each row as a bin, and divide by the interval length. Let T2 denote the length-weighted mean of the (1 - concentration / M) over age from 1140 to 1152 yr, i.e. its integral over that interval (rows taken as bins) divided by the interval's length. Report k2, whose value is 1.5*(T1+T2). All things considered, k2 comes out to -0.04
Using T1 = -0.033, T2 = 0.006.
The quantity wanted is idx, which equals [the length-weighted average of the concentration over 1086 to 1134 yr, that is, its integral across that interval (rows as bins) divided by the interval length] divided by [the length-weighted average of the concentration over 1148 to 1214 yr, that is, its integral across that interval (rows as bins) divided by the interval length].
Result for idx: 0.98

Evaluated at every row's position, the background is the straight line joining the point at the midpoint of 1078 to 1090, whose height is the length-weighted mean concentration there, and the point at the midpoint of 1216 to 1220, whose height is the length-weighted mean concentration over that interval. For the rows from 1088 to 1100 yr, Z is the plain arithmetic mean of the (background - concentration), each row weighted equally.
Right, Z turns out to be 2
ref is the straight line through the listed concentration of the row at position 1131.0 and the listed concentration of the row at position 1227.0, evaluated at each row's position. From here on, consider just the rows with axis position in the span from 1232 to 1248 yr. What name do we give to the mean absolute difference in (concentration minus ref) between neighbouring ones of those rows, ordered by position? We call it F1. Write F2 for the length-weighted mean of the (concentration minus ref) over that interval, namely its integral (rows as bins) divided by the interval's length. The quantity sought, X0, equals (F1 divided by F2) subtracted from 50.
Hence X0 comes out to 42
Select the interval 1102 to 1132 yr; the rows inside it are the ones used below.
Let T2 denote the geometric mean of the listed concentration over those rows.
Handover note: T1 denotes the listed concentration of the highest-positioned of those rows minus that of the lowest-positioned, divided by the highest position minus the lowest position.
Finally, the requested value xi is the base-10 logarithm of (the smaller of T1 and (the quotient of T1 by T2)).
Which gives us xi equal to -3.2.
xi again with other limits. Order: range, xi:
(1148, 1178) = -3.9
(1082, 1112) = -2.4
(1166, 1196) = -2.4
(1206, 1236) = -3.9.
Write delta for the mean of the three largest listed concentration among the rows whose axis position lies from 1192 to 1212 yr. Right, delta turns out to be 184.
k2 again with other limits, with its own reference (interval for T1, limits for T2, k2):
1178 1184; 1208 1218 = -0.04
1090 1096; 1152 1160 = 0.20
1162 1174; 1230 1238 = 0.01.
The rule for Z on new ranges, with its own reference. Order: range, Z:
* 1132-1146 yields -5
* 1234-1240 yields 0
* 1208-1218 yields 1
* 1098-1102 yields -4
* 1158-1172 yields 17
